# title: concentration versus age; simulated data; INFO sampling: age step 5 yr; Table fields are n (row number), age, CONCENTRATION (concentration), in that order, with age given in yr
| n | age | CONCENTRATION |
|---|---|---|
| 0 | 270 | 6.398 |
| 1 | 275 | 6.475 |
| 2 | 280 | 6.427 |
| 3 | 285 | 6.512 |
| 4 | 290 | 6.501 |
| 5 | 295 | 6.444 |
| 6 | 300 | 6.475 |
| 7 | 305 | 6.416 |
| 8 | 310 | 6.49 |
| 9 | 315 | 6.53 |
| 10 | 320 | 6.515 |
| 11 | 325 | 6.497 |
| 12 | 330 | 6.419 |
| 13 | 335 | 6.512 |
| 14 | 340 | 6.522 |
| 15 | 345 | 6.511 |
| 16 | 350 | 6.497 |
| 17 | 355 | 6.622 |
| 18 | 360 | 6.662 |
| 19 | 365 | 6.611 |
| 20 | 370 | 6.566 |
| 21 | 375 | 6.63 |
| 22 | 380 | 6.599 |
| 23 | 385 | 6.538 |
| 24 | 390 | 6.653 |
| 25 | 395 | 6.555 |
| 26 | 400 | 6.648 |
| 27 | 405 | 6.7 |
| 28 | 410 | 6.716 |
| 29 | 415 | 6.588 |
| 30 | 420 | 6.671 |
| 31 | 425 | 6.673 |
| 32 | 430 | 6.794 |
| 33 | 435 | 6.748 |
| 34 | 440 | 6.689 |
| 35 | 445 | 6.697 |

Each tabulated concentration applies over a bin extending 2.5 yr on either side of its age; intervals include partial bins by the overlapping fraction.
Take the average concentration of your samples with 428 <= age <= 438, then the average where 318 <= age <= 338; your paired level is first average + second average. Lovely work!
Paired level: 13.3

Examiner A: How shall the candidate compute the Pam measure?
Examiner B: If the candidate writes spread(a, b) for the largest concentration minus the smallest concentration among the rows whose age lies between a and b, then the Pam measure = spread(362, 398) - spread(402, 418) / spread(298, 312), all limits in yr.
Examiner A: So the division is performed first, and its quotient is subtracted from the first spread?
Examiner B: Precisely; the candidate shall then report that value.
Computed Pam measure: -1.6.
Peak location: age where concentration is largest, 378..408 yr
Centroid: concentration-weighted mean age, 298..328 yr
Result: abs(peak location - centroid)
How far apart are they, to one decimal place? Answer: 92.5 yr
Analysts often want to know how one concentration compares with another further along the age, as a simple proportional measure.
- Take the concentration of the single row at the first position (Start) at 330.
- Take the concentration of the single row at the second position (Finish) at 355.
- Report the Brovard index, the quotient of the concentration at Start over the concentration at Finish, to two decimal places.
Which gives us 0.97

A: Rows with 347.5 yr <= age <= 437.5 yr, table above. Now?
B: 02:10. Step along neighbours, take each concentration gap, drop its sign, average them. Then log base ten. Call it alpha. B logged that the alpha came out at -1.16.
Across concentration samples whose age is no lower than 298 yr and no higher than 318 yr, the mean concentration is 6.48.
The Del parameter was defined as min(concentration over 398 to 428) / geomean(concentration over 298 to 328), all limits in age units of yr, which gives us 1.02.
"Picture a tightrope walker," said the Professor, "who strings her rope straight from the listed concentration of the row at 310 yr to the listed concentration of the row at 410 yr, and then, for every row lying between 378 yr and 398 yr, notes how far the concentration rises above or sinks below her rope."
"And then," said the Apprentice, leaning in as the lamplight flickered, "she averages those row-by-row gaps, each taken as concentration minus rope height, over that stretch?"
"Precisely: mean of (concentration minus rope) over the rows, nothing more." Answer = -0.08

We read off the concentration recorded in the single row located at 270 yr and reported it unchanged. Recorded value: 6.398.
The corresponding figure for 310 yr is 6.49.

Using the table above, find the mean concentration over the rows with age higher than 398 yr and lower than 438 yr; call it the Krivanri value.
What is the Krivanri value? 6.69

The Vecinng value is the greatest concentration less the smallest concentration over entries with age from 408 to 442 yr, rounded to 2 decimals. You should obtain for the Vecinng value 0.21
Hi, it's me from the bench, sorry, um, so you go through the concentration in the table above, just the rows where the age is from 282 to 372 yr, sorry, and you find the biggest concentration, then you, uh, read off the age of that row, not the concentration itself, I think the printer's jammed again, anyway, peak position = 360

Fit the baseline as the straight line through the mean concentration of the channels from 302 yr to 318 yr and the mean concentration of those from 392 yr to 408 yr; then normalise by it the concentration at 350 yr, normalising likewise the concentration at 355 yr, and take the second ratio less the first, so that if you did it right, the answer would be 0.018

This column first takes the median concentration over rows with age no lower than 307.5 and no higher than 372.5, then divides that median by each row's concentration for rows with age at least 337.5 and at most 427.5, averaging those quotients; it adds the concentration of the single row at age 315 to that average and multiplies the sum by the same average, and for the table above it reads 7.41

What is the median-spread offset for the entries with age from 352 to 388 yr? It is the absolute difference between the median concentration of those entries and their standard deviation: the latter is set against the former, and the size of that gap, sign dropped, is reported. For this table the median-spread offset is 6.57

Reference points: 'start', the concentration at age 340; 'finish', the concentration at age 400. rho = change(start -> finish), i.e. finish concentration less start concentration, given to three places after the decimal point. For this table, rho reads 0.126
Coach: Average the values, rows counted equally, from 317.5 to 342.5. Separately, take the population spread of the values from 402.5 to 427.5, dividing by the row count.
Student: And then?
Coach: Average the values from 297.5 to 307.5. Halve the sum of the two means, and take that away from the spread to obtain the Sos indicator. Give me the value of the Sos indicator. -6.43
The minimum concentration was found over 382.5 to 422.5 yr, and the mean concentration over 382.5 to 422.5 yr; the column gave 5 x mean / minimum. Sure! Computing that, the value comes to 5.07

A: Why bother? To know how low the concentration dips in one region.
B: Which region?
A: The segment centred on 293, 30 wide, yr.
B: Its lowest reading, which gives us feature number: 6.416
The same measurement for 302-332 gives 6.416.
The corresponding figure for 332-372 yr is 6.497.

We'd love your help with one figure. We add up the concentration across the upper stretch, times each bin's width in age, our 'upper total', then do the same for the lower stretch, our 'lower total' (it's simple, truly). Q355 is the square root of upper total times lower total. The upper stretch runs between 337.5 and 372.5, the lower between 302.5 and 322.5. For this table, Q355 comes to 173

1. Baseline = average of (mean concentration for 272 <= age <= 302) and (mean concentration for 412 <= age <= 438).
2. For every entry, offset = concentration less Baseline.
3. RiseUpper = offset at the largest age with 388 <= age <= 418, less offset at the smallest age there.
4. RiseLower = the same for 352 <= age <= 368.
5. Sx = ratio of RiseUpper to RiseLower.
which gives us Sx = 5.9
